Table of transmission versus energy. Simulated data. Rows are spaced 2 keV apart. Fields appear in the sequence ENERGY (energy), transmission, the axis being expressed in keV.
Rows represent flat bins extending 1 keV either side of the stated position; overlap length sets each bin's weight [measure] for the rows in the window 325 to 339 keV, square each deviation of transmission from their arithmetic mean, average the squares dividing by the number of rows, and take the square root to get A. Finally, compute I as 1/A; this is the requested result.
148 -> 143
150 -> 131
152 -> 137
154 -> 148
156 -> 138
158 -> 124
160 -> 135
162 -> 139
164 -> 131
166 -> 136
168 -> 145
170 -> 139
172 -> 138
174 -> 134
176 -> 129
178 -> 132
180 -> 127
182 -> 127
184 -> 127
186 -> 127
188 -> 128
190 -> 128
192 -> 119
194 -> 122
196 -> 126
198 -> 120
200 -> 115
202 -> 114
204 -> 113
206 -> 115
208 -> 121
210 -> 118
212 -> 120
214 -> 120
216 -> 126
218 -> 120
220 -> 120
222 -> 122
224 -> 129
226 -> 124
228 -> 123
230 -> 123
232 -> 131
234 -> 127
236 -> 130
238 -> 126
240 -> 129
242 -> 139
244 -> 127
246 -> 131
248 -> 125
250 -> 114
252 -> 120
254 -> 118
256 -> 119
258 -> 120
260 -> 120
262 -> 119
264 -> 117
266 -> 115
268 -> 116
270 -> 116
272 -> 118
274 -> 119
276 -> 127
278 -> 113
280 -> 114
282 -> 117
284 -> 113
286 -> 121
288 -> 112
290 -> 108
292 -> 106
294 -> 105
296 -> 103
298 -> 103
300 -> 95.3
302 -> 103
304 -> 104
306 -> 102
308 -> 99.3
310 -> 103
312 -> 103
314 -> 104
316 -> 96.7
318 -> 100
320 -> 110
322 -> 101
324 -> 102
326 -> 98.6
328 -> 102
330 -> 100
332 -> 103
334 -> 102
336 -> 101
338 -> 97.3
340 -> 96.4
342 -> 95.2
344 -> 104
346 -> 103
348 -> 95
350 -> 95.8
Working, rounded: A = 1.9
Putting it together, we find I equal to 0.53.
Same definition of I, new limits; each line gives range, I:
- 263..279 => 0.25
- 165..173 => 0.30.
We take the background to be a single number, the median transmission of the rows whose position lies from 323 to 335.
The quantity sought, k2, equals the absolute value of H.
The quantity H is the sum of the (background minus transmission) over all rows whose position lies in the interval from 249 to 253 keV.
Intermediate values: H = -30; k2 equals 30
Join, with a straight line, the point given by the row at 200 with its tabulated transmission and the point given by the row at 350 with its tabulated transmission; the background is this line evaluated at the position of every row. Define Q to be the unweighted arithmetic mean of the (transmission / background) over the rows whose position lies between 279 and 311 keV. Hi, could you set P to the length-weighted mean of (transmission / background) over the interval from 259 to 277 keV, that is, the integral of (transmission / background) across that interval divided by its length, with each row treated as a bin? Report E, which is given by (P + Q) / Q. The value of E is 2.075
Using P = 1.12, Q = 1.04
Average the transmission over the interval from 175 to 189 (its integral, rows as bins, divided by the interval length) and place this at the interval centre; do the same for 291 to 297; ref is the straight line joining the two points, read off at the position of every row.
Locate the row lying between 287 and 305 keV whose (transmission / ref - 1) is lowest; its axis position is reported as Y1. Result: 300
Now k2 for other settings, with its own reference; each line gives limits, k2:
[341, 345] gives 5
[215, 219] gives 42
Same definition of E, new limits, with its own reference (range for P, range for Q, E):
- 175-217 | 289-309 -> 2.055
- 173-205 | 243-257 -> 1.950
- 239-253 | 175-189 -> 2.061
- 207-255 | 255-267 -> 2.014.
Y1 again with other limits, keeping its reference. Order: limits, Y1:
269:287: 278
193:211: 204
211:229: 212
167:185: 180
